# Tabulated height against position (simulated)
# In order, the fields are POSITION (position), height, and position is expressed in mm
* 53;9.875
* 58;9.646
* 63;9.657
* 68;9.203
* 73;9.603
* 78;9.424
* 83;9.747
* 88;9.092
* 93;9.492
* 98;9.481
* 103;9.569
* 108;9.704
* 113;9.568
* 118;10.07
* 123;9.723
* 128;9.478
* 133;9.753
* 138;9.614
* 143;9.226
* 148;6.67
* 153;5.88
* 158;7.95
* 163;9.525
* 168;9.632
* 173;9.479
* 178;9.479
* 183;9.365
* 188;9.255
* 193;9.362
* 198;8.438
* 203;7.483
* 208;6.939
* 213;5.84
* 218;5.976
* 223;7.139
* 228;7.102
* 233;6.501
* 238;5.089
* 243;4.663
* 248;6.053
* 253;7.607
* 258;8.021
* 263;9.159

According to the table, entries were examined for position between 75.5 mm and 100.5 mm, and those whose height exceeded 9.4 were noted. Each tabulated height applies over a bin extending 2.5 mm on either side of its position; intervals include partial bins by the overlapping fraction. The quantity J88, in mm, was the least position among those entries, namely 78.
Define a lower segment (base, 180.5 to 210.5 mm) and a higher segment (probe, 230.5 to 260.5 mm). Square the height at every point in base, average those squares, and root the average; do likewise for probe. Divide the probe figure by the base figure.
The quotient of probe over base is 0.76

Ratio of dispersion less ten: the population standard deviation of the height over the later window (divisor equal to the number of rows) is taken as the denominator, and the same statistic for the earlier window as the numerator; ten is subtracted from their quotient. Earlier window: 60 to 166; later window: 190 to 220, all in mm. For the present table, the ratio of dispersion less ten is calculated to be -9.19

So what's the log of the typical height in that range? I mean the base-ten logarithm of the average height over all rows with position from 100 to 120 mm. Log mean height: 0.99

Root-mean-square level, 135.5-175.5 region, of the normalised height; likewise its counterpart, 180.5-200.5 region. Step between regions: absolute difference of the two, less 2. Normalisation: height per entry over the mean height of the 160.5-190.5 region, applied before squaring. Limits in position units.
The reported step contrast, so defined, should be -1.95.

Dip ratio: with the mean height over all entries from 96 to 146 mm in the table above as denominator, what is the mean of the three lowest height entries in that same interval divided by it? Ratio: 0.98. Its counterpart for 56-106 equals 0.97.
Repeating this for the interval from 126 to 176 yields 0.78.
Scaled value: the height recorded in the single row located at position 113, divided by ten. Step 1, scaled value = 0.96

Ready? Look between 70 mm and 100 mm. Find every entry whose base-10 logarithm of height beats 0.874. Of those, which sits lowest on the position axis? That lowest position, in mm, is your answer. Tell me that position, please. 73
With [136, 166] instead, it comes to 138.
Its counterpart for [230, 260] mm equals 253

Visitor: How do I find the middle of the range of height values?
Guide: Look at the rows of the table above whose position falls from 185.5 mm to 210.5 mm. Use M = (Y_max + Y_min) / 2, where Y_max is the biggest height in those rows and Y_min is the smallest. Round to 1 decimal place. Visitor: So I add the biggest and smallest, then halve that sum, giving 8.2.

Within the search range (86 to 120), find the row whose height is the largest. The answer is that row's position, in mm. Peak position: 118 mm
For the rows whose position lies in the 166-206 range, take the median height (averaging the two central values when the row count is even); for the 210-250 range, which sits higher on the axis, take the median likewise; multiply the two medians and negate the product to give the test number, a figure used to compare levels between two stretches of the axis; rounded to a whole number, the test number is -56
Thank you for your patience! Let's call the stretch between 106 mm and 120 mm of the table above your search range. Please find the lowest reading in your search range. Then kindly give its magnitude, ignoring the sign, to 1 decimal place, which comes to 9.6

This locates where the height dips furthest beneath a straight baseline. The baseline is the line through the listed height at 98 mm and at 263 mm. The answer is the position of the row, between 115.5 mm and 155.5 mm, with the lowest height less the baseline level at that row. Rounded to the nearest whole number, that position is 153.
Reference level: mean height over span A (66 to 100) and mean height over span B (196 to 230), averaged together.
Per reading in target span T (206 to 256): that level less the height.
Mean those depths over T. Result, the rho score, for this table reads 1.9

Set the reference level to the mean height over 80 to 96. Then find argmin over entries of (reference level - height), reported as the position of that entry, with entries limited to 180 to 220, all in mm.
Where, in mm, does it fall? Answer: 183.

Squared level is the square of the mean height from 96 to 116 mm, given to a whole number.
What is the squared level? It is 92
